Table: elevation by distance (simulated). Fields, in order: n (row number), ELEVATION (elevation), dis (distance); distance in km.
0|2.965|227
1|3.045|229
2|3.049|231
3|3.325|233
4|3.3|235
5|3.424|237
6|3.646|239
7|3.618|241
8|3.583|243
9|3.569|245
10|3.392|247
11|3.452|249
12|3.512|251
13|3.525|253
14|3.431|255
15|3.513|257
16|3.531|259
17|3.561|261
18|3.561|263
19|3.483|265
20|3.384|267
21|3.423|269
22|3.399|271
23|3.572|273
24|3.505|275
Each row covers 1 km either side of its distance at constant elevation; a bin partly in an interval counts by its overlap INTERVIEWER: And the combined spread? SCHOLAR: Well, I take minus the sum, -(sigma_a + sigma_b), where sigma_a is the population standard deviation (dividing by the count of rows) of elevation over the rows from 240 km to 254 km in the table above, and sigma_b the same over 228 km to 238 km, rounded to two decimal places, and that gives -0.23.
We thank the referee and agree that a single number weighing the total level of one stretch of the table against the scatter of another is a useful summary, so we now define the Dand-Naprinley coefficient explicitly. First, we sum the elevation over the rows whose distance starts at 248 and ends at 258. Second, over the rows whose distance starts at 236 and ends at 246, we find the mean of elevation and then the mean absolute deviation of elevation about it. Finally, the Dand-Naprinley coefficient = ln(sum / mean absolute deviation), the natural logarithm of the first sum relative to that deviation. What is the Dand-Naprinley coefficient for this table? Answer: 5.7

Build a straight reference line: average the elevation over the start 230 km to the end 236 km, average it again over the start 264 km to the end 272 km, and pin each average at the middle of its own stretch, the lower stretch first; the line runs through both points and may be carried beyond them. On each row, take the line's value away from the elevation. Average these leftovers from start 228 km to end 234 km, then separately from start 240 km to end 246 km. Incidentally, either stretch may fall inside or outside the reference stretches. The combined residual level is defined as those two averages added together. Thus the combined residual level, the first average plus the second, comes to 0.24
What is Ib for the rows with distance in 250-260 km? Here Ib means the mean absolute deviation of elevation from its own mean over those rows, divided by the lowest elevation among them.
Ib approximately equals 0.0083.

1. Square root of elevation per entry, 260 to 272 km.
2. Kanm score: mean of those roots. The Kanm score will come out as 1.86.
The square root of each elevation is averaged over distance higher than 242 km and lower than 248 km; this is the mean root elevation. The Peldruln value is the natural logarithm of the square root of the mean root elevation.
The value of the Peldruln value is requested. 0.314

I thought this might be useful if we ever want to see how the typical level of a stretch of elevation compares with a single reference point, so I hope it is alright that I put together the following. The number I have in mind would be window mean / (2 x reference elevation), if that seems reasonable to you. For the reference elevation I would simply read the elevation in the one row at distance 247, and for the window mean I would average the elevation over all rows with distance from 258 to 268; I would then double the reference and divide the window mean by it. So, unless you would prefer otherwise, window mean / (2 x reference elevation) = 0.517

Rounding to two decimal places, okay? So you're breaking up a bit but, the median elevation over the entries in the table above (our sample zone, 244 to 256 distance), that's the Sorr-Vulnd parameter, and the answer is 3.48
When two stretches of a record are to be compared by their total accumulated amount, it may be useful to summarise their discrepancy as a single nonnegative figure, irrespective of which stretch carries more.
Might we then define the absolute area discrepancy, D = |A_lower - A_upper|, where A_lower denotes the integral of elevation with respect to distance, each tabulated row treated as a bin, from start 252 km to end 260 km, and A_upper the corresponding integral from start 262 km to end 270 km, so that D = 0.30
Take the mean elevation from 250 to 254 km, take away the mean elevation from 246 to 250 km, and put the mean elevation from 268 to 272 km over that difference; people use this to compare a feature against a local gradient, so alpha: 35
